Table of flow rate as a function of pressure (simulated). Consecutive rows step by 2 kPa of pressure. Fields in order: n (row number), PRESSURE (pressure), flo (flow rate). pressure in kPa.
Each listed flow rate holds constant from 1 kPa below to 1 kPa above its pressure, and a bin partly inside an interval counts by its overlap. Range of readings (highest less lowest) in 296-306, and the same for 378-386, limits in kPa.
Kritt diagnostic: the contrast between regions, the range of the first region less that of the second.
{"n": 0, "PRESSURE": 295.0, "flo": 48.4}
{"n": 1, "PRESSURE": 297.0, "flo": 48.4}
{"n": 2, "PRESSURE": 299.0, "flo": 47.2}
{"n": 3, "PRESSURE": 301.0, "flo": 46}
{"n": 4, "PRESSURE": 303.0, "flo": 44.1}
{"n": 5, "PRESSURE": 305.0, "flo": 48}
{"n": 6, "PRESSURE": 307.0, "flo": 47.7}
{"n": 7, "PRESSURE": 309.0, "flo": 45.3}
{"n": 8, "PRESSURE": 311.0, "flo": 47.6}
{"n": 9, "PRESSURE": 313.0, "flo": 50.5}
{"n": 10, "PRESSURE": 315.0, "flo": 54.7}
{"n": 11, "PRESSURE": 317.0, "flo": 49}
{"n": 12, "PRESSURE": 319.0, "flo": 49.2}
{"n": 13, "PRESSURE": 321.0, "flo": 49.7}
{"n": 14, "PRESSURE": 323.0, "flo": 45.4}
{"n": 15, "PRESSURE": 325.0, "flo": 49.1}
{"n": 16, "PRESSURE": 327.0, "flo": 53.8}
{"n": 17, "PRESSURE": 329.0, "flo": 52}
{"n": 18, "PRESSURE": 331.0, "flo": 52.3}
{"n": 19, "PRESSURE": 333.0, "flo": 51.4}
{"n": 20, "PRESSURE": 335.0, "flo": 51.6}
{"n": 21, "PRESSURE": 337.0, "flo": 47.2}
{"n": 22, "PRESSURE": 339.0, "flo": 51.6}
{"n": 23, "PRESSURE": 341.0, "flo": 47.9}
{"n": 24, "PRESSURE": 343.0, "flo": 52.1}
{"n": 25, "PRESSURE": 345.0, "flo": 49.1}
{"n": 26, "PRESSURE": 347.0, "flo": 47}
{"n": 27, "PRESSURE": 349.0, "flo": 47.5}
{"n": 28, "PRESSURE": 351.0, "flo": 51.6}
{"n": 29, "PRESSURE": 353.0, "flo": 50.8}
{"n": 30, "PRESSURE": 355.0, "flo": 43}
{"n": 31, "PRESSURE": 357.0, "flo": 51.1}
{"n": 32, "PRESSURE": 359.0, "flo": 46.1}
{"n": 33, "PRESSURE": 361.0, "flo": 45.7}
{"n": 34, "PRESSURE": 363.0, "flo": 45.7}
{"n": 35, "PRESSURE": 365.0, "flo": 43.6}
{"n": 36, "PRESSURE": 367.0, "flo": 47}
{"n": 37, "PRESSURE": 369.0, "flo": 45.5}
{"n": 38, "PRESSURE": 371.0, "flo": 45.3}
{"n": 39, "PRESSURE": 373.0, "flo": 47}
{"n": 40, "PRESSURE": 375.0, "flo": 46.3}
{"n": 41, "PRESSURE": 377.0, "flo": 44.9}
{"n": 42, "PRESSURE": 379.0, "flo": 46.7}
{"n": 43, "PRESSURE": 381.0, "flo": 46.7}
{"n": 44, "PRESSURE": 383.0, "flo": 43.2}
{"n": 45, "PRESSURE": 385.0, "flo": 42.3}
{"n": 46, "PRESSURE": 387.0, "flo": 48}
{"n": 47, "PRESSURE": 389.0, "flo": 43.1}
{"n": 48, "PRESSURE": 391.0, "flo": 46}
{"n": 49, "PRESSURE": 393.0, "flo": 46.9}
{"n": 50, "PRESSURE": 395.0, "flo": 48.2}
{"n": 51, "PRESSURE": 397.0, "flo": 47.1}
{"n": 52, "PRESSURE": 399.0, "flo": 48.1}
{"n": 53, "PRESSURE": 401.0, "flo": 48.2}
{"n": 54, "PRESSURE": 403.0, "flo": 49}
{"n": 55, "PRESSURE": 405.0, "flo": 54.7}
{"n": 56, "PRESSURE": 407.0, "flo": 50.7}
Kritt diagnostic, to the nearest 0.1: -0.1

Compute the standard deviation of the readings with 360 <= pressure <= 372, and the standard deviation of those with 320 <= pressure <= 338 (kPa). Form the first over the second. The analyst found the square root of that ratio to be 0.6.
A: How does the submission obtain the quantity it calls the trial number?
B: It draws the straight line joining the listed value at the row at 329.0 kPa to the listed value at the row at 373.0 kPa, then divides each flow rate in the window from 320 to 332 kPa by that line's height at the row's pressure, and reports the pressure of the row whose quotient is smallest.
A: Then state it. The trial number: 323.0 kPa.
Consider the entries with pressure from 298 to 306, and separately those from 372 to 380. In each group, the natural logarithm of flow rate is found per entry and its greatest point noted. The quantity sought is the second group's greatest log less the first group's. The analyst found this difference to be -0.02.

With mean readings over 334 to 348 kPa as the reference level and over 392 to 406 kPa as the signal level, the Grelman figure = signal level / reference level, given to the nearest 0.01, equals 0.99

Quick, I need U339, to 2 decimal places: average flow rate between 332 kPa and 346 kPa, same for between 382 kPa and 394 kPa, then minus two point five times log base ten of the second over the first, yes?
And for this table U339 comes 0.12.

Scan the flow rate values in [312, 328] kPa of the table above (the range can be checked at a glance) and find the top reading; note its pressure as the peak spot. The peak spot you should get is 315.0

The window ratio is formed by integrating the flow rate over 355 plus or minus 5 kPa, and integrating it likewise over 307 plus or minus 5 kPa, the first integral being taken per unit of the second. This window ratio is 1.04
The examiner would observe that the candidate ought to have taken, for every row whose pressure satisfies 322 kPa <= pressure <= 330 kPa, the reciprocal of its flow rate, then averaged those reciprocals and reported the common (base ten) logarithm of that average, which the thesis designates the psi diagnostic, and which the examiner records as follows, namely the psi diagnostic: -1.70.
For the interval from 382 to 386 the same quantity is -1.63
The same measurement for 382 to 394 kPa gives -1.65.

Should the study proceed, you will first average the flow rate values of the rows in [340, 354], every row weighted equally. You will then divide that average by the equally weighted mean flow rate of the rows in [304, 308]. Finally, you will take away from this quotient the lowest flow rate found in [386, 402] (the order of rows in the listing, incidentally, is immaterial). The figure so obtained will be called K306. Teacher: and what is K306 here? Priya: -42.1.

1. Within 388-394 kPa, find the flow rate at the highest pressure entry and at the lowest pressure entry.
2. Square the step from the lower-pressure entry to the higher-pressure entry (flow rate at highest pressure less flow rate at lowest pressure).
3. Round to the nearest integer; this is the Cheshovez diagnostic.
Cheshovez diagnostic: 14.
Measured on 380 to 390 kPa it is 13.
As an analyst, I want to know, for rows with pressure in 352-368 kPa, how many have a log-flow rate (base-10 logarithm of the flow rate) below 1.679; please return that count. 6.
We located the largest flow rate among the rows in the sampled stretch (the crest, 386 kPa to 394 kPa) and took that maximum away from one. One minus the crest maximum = -47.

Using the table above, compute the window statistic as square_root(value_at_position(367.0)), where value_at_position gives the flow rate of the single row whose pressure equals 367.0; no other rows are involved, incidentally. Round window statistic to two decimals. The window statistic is 6.86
